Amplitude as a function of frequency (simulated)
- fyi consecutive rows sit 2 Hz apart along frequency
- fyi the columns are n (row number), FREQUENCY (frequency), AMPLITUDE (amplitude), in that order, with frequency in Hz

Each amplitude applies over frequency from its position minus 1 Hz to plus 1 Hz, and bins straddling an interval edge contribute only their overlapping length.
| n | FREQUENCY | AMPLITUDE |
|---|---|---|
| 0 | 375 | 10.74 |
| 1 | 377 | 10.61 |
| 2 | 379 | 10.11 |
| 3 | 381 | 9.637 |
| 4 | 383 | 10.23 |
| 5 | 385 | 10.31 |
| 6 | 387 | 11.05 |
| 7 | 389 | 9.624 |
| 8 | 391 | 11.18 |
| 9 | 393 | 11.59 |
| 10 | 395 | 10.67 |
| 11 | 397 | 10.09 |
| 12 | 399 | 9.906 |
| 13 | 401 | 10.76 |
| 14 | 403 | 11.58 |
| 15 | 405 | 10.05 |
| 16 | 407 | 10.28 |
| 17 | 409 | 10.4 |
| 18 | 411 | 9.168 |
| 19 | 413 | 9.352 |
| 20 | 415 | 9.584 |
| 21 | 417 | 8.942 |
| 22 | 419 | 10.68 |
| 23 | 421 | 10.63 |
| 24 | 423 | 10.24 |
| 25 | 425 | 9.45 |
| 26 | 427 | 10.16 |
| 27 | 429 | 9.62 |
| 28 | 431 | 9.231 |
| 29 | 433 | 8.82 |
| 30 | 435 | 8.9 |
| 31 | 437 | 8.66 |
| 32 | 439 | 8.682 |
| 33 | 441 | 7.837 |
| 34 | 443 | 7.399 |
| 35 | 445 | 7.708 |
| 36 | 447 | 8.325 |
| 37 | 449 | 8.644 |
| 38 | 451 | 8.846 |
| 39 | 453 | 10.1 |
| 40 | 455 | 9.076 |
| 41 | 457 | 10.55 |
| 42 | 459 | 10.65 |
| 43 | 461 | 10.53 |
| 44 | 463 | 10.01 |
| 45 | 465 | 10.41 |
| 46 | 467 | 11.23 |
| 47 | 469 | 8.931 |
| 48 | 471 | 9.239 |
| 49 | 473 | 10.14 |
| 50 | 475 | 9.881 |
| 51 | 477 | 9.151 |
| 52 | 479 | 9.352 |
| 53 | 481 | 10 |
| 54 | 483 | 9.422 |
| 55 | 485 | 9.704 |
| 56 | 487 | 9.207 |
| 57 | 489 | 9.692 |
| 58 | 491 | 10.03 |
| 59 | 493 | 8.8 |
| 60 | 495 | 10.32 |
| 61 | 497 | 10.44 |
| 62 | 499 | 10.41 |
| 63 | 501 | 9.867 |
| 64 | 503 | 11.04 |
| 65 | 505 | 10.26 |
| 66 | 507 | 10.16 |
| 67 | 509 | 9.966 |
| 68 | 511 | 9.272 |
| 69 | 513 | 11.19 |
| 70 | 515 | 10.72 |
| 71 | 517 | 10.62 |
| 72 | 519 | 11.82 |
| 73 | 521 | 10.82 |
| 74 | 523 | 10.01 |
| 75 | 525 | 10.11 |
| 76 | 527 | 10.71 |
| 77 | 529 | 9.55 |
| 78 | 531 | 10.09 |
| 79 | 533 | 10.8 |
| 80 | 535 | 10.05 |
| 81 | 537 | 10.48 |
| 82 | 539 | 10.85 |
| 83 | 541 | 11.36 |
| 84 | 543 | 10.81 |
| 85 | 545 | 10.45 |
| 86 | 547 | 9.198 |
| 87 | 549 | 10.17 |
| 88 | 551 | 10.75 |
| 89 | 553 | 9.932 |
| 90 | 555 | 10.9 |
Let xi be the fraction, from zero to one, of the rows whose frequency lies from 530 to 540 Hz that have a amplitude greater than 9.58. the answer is 1.00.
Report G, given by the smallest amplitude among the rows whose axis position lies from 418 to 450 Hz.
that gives 7.399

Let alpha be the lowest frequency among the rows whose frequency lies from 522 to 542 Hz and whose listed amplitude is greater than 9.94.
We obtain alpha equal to 523 Hz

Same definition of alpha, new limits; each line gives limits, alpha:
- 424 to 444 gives 427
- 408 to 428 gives 409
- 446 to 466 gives 453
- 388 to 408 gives 391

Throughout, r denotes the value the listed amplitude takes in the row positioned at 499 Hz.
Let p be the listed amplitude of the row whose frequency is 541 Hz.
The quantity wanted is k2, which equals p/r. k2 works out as 1.09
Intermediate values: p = 11.36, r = 10.41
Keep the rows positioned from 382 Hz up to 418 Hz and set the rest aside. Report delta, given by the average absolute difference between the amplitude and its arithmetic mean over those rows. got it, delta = 0.60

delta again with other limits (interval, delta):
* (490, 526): 0.50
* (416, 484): 0.77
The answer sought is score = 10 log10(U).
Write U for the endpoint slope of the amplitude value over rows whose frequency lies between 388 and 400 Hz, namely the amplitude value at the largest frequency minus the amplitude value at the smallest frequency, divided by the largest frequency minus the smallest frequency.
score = -15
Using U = 0.03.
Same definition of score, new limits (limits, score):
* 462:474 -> -19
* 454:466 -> -9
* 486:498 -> -9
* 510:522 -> -8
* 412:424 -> -11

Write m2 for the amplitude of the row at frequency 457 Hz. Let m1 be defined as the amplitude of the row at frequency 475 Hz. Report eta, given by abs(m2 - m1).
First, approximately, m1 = 9.881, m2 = 10.55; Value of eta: 0.7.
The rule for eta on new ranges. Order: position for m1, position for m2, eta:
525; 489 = 0.4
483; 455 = 0.3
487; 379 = 0.9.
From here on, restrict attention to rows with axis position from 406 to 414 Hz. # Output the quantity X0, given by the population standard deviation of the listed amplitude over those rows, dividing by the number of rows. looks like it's 0.55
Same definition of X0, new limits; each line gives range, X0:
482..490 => 0.21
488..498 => 0.59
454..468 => 0.62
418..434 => 0.63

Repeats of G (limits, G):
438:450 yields 7.399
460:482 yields 8.931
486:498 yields 8.8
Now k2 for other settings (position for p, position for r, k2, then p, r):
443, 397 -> 0.73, 7.399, 10.09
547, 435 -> 1.03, 9.198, 8.9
